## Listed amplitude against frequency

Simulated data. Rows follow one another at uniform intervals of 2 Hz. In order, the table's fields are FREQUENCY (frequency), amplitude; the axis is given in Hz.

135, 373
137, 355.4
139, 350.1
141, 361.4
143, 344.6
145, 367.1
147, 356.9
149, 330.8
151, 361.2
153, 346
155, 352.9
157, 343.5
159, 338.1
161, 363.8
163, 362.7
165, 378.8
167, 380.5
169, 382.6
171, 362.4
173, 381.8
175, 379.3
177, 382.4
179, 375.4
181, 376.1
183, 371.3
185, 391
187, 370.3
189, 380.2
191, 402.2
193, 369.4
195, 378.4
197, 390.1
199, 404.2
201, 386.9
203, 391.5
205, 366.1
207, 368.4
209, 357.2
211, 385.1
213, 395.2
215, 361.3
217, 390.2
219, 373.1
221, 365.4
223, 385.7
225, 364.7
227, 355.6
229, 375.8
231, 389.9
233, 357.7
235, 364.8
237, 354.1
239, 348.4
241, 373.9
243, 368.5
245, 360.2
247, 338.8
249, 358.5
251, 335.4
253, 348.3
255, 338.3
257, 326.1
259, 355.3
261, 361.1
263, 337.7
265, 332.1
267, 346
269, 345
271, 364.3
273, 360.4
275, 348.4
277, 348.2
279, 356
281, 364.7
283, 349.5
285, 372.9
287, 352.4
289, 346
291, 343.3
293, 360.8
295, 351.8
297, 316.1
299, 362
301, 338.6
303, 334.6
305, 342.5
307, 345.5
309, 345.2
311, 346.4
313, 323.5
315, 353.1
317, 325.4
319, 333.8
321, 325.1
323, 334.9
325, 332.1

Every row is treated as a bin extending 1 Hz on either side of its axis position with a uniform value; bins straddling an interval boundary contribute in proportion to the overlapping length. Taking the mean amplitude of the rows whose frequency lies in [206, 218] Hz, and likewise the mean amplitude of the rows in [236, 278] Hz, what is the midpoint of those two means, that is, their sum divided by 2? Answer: 363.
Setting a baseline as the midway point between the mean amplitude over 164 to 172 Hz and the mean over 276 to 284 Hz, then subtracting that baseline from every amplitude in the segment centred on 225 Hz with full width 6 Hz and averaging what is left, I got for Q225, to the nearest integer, 3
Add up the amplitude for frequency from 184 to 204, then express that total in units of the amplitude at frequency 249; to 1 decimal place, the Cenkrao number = 10.8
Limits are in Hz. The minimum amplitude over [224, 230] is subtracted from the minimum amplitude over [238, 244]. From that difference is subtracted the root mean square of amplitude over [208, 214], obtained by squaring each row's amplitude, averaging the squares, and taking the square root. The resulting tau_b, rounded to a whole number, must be -387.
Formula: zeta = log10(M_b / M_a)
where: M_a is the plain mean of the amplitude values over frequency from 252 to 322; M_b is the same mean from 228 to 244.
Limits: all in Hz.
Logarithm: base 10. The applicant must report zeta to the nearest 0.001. 0.026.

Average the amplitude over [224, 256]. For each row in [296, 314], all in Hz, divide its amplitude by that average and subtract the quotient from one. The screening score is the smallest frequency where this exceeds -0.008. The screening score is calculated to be 297 Hz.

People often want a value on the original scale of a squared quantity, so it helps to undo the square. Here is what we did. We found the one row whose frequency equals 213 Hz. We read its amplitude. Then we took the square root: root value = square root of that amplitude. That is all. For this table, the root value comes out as 19.9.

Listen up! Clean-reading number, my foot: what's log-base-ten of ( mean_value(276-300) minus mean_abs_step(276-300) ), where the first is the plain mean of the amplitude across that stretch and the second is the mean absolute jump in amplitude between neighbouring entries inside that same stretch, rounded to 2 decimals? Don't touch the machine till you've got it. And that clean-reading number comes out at 2.52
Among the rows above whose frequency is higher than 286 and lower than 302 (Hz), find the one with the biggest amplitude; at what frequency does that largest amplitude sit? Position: 299 Hz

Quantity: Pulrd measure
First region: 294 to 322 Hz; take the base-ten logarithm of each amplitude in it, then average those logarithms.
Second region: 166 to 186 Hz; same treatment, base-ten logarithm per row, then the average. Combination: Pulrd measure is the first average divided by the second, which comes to 0.981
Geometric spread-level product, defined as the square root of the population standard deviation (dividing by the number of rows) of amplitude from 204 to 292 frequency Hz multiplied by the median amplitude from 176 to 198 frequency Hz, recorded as 77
